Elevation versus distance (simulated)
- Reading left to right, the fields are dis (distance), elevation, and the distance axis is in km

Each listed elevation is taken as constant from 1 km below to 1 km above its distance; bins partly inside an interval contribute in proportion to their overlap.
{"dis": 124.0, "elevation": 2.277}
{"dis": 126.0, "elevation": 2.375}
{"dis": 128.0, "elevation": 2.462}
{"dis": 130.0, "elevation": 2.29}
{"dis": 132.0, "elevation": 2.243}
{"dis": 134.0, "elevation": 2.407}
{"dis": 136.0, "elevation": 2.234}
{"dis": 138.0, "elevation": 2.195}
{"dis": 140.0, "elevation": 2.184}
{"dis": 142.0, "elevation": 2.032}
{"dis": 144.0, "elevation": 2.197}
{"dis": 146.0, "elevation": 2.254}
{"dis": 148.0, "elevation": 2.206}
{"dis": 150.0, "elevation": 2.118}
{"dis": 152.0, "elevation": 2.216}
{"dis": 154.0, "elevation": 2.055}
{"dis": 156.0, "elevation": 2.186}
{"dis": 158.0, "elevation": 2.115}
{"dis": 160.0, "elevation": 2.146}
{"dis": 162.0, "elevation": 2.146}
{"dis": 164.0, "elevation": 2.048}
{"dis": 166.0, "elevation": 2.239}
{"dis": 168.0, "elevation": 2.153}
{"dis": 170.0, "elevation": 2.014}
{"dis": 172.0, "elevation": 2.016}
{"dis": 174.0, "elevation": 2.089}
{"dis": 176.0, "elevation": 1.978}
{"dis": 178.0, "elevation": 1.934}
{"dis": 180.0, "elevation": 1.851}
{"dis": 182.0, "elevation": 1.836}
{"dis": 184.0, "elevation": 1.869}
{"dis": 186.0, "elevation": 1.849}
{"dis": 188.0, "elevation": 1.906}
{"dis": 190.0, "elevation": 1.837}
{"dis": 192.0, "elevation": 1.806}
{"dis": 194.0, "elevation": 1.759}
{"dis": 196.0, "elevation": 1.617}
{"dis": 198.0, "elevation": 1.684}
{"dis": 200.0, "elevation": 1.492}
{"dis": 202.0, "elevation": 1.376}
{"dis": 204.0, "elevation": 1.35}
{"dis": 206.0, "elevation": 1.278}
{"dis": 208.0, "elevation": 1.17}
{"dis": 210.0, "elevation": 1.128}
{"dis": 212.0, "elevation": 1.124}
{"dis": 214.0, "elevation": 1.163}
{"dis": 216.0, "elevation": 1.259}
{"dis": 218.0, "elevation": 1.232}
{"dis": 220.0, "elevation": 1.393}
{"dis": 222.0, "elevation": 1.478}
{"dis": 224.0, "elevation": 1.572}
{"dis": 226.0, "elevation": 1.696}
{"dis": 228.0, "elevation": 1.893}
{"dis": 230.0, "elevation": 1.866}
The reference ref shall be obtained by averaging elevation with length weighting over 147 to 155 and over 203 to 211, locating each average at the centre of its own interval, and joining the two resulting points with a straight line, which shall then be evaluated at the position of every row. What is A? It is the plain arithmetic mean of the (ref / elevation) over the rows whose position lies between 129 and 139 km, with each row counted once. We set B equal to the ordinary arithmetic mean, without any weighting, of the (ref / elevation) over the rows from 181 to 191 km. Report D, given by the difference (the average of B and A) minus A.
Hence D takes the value -0.11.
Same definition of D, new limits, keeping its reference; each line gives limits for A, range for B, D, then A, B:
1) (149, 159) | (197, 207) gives -0.03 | 0.98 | 0.92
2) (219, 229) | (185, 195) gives 0.11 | 0.60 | 0.82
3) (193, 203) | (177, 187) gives 0.00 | 0.87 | 0.88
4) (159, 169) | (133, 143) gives 0.08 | 0.90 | 1.07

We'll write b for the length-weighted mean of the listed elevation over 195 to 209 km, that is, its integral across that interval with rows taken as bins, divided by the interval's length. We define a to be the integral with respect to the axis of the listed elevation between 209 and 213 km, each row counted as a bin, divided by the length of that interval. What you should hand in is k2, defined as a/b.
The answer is 0.8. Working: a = 1.13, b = 1.4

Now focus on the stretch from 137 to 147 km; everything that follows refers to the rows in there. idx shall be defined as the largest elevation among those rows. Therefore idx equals 2.254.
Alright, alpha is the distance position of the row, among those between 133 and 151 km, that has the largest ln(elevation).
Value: 134.0 km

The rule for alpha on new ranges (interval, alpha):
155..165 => 156.0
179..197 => 188.0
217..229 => 228.0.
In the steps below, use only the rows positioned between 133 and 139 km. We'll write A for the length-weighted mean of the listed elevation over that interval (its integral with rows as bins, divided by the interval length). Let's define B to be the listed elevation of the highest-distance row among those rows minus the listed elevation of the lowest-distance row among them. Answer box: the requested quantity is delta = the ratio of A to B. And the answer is -11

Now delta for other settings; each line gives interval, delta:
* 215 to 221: 10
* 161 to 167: 23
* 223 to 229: 5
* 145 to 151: -16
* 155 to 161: -54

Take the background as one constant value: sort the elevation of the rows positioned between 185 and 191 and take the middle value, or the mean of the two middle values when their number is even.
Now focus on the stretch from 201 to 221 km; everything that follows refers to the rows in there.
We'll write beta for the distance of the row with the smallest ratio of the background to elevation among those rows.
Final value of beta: 220.0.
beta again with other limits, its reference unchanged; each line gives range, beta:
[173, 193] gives 174.0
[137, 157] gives 146.0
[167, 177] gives 168.0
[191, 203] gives 192.0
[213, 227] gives 226.0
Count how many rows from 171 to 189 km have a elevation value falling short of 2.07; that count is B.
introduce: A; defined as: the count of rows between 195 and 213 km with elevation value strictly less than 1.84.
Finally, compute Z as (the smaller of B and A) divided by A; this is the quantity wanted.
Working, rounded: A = 9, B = 8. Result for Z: 0.89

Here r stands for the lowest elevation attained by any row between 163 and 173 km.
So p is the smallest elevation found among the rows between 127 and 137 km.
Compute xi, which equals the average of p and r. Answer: 2.12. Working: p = 2.234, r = 2.014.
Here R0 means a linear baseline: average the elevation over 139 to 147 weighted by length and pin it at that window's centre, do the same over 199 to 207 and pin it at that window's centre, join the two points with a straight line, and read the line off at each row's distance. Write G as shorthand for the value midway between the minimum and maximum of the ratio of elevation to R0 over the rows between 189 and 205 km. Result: 1.09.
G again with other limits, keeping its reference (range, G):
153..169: 1.11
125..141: 1.01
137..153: 1.01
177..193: 1.16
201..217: 0.96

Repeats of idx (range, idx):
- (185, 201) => 1.906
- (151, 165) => 2.216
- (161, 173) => 2.239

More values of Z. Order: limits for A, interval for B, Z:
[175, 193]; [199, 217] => 1.00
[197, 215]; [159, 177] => 0.44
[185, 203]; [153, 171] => 0.43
